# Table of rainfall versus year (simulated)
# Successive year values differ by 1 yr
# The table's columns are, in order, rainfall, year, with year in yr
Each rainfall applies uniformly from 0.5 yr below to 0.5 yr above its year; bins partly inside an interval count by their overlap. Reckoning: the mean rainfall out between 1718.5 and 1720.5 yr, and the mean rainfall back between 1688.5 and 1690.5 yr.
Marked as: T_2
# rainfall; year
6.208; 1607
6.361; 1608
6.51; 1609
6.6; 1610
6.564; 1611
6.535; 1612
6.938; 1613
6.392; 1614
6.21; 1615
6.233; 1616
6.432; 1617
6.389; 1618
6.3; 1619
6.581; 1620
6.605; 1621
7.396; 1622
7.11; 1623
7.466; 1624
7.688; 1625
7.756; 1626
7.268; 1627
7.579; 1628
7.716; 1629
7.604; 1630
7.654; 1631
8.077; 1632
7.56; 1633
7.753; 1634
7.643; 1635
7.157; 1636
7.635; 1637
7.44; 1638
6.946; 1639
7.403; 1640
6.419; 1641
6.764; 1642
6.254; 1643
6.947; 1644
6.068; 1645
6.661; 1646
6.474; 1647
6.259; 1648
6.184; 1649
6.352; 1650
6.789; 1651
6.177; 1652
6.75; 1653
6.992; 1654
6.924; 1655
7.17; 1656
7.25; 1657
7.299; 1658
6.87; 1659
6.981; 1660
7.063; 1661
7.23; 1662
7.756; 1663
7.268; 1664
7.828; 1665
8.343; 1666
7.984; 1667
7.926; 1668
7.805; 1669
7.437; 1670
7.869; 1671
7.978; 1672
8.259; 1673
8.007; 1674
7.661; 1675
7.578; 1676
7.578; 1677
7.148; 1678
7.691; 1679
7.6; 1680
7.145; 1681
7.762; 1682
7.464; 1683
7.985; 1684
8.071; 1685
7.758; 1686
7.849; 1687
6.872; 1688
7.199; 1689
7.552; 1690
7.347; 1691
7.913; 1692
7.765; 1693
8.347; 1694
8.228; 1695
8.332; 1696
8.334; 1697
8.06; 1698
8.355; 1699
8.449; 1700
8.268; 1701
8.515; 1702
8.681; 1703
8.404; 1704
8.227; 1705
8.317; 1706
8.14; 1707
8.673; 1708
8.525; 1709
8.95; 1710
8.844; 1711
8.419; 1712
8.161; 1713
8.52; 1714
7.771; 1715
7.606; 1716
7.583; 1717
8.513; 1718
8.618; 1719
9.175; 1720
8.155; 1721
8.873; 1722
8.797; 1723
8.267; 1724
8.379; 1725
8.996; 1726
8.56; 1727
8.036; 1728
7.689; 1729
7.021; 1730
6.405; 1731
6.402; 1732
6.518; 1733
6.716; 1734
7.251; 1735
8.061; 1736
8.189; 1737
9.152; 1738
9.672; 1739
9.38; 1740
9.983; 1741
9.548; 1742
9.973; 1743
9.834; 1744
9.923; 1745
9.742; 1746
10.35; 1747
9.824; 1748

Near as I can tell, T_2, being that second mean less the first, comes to -1.5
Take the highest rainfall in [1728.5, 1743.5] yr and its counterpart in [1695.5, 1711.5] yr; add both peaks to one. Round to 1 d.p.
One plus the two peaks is 19.9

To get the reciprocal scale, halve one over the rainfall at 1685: 0.0620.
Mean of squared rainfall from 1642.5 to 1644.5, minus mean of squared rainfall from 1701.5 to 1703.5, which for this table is -30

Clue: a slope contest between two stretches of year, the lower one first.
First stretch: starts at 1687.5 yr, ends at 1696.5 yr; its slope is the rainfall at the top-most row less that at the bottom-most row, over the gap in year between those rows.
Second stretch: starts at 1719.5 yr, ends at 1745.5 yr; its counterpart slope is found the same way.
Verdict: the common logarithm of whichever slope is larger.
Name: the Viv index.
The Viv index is -0.7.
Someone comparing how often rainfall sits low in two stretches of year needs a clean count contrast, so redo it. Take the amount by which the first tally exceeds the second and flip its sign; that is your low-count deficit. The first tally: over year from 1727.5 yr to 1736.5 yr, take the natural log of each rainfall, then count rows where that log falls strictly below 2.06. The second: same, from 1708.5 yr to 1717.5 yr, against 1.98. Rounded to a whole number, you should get -7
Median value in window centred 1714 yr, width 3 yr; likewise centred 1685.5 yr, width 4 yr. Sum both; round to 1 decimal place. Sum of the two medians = 16.1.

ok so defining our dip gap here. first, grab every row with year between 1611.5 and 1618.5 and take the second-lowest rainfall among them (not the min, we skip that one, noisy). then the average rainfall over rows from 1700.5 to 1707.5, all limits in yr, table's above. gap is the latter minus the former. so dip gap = 2.1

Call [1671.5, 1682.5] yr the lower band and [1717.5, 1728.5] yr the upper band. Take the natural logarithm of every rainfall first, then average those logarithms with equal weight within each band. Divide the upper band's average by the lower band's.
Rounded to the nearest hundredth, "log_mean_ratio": 1.05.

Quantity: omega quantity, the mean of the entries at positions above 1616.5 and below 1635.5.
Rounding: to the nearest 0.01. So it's 7.29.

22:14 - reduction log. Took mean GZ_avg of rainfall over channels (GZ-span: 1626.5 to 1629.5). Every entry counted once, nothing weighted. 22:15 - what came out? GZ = 7.5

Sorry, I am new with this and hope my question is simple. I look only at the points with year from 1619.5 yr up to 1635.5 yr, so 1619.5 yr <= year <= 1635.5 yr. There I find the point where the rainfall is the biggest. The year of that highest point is 1632 yr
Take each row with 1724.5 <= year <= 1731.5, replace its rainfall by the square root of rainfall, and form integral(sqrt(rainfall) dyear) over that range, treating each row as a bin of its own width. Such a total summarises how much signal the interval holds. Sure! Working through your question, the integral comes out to 19.6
